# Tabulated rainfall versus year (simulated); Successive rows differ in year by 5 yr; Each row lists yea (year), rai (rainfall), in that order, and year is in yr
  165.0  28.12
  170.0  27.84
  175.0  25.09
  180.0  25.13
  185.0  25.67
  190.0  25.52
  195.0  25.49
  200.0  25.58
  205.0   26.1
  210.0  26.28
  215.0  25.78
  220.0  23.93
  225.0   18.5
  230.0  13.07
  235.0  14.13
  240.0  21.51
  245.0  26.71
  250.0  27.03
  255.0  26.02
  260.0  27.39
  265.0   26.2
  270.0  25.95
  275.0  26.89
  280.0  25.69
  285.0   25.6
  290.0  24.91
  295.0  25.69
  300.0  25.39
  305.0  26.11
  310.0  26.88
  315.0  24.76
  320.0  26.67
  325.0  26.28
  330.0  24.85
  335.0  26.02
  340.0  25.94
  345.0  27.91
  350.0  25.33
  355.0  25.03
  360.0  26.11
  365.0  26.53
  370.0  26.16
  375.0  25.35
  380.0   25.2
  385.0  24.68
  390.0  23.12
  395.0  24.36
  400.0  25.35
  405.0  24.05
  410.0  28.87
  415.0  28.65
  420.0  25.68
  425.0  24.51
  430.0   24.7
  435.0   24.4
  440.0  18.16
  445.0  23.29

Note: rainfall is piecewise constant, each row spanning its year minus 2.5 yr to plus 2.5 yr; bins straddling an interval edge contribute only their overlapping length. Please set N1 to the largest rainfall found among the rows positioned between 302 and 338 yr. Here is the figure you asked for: 26.88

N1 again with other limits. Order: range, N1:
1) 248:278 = 27.39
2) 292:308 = 26.11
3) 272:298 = 26.89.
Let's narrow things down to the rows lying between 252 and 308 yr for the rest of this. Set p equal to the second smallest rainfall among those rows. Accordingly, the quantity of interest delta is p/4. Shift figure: 6.3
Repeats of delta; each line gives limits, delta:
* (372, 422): 6.0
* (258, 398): 6.1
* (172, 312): 3.5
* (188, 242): 3.5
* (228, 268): 3.5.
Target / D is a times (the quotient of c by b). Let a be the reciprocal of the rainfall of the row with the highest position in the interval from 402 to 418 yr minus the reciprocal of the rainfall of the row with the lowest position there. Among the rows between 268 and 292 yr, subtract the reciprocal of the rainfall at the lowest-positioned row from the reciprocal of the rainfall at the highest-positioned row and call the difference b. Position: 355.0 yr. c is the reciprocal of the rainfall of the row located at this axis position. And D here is -0.17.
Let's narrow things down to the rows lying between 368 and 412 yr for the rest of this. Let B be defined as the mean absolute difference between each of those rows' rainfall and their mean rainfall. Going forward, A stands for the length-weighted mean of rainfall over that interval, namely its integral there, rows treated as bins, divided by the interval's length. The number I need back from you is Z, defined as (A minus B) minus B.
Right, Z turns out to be 23.1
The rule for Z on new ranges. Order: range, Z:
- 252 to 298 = 25.0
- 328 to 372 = 24.8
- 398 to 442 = 21.1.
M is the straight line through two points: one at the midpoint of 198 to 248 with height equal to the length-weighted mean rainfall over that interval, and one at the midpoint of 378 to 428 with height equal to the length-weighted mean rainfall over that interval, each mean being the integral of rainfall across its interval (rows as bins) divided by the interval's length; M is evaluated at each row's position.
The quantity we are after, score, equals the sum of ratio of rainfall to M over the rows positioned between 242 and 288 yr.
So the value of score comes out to 10.4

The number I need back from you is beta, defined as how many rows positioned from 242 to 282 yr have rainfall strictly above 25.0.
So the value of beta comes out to 8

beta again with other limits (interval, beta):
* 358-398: 5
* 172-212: 8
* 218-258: 3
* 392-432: 4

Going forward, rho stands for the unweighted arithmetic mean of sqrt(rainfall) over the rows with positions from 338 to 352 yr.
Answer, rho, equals 5.14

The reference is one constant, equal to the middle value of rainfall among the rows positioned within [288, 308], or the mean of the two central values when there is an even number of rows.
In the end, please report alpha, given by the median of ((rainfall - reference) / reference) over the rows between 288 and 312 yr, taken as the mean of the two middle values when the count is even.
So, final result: 0.006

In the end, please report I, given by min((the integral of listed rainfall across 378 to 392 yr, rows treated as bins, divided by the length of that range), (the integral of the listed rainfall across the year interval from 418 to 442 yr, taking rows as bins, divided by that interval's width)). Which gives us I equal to 24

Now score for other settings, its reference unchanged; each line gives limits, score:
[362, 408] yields 9.0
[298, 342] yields 9.7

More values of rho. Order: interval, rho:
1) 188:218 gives 5.08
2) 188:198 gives 5.05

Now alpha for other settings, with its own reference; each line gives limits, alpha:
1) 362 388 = -0.007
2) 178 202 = -0.001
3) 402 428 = 0.005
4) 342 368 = 0.022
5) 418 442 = -0.040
